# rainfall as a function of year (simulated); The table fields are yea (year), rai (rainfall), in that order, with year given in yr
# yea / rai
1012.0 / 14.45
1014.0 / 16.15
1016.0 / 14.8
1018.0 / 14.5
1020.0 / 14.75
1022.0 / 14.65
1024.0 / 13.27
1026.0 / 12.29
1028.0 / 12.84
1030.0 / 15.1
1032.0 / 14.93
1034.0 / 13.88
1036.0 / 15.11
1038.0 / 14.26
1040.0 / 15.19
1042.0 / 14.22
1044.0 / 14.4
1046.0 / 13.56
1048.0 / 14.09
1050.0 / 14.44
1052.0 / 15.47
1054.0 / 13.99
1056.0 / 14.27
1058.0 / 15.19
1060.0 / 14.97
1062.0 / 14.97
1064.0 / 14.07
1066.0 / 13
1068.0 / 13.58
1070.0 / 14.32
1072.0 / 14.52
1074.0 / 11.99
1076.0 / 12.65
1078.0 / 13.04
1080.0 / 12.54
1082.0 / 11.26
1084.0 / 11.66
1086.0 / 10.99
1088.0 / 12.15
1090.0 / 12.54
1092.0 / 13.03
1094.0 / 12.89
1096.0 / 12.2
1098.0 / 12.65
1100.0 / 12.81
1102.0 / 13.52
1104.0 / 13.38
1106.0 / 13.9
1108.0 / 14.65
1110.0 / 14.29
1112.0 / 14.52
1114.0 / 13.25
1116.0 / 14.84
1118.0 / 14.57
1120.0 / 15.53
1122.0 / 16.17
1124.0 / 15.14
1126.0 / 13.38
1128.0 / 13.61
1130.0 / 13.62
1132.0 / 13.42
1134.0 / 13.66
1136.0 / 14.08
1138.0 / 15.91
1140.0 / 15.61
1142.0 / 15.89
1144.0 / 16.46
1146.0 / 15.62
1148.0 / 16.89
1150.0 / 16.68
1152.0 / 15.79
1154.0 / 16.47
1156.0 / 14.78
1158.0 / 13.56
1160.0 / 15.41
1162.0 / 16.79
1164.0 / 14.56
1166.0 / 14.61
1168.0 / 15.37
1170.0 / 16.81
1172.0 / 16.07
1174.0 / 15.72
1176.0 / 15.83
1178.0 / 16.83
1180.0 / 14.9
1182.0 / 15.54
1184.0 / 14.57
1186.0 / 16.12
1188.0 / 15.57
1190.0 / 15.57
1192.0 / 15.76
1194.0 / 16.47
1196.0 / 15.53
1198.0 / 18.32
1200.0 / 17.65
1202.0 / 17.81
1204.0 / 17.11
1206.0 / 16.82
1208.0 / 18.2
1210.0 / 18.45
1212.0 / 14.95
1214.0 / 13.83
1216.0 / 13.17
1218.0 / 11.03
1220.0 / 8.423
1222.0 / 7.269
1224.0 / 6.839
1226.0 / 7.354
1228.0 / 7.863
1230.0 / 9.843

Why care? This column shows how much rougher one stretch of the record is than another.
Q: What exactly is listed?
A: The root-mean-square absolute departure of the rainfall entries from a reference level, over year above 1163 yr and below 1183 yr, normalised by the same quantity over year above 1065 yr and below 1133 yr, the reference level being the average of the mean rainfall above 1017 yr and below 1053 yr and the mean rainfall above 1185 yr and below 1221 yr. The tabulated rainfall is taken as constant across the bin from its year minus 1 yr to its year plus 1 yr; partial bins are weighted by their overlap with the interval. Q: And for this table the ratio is 0.53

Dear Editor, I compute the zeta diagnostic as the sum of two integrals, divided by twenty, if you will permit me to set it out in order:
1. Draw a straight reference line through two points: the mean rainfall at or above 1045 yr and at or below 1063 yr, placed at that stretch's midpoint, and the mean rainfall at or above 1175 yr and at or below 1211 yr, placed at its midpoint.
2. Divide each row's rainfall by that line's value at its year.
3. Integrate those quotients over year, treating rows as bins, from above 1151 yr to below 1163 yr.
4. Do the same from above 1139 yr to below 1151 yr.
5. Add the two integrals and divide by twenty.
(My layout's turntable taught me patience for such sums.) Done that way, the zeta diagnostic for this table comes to 1.19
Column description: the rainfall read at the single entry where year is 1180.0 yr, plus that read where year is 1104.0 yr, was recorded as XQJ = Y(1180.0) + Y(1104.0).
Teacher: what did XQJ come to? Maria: 28.3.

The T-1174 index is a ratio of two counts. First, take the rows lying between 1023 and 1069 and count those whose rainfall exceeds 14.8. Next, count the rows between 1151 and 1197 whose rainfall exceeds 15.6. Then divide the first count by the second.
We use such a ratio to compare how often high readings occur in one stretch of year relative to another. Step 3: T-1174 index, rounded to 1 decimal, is 0.7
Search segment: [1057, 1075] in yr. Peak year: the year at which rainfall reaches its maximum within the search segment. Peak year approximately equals 1058.0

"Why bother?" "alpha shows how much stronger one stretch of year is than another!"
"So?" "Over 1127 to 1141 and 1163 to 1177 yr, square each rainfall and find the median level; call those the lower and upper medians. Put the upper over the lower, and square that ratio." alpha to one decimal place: 1.8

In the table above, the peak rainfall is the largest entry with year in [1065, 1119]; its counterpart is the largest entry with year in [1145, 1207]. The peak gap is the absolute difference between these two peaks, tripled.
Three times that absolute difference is 10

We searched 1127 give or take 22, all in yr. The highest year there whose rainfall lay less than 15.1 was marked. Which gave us 1136.0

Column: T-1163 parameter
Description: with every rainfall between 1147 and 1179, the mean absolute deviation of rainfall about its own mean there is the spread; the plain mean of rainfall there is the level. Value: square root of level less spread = 3.9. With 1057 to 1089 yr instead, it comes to 3.5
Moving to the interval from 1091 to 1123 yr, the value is 3.6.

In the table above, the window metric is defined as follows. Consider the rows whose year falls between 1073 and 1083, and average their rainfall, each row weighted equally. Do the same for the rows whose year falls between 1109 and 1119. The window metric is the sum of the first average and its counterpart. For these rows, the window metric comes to 26.6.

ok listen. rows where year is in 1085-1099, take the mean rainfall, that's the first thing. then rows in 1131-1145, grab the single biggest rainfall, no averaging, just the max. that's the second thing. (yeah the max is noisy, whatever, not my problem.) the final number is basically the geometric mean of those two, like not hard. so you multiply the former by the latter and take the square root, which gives 14.3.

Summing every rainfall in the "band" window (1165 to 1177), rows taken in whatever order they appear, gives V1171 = 94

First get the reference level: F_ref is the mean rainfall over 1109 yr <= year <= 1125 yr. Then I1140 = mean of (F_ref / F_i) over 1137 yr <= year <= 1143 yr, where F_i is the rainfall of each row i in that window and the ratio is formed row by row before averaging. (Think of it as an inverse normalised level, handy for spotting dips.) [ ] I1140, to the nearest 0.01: 0.94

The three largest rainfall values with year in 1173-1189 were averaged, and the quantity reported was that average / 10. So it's 1.63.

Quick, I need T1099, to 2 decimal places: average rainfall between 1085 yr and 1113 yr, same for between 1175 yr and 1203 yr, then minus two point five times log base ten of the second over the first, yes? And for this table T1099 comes -0.23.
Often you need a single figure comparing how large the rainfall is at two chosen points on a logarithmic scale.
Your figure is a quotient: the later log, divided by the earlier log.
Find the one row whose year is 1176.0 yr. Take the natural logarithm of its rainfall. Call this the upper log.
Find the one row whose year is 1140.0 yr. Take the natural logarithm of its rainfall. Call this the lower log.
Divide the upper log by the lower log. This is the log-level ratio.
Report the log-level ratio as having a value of 1.01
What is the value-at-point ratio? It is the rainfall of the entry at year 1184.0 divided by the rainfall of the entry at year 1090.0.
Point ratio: 1.16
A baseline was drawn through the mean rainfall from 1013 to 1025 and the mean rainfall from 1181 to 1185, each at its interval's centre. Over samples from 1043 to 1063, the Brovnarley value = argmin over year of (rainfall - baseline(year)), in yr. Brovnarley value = 1046.0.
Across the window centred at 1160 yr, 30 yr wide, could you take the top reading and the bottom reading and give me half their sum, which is 15.2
